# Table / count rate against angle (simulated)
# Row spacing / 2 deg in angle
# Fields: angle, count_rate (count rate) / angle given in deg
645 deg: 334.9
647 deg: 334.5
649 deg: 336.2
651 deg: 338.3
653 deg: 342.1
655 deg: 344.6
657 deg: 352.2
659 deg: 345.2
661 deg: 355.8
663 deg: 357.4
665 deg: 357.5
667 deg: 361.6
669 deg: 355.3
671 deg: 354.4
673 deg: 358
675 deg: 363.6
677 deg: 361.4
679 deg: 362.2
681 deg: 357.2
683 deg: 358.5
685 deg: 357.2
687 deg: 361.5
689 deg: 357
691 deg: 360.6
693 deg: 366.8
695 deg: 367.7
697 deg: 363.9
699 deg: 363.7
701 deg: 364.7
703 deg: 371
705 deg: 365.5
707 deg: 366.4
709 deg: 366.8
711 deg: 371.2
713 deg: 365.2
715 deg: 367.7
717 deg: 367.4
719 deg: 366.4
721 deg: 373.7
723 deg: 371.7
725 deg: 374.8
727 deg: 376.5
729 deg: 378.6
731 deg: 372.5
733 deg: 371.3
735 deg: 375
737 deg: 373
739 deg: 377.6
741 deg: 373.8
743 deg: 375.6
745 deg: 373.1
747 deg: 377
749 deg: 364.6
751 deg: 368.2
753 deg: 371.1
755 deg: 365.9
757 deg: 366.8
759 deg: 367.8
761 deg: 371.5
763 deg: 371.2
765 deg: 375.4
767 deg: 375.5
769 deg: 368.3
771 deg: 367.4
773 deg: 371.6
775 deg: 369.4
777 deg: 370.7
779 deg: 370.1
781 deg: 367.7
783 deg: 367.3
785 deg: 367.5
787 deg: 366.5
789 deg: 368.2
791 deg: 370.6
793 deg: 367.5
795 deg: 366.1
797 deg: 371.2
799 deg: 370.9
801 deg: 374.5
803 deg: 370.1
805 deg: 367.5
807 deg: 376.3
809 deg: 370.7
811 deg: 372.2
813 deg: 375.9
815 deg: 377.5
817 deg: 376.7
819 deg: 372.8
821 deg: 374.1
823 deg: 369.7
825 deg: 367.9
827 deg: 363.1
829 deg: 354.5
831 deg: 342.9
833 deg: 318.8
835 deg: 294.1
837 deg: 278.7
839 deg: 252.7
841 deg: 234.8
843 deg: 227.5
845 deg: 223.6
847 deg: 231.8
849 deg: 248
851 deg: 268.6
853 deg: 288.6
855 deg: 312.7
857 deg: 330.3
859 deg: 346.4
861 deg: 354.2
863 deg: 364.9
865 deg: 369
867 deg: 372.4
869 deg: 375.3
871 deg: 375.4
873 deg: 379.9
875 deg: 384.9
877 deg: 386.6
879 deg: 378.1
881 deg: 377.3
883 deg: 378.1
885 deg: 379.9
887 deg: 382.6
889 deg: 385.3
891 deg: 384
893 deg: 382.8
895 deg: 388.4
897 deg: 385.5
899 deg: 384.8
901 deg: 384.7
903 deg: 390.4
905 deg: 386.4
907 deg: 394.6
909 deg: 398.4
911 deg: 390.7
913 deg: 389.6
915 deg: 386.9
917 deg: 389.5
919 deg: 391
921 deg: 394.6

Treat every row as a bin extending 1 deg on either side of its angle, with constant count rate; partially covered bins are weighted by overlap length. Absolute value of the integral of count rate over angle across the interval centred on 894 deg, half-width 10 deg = 7697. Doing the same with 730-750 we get 7467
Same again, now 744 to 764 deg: 7394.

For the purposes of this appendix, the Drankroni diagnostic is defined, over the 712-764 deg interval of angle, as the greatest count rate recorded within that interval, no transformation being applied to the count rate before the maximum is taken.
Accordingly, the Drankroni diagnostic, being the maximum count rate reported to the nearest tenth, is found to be 378.6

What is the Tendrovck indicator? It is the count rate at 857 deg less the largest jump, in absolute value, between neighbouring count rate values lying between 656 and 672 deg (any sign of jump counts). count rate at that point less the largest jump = 320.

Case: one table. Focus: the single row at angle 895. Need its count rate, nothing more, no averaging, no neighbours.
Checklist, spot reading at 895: 388.4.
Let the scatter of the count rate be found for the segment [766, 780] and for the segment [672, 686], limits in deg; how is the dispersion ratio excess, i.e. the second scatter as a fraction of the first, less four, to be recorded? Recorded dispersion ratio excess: -3.0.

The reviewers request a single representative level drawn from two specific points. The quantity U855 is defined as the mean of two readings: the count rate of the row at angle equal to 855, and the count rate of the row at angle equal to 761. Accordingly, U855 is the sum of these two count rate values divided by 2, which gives 342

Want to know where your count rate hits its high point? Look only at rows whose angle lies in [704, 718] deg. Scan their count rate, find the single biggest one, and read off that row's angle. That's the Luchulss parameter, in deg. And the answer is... 711 deg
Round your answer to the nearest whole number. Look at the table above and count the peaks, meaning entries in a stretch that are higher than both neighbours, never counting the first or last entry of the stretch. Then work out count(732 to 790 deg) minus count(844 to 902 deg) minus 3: 4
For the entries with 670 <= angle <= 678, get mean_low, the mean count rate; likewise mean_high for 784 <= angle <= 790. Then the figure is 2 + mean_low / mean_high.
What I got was 2.98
